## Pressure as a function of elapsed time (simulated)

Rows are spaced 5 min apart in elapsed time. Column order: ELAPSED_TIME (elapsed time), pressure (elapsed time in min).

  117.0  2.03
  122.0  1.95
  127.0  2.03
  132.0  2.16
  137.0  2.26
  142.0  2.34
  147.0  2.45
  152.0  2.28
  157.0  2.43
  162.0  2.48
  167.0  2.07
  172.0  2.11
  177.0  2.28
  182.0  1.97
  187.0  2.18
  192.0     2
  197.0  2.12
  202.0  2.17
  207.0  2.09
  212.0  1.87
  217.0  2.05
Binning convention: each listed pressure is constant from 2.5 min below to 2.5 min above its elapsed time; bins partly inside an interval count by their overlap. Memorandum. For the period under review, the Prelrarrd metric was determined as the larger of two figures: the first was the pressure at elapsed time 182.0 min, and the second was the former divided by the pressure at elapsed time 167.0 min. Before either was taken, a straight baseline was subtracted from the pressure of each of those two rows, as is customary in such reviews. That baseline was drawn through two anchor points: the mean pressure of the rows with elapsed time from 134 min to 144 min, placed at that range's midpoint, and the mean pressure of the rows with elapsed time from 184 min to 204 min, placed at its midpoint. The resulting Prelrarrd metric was 1.4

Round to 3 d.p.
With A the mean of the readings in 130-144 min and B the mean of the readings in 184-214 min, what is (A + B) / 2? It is 2.163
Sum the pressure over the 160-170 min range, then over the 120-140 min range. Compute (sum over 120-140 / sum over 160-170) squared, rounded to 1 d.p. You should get 3.4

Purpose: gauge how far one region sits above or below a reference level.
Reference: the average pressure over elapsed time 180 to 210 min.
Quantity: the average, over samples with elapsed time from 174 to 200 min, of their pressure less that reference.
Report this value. 0.02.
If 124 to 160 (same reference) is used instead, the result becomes 0.19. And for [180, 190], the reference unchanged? -0.01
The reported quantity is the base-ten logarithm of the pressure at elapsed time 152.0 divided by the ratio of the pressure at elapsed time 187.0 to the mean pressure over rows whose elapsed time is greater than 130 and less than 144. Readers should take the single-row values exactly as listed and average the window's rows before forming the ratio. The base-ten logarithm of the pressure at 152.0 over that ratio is 0.372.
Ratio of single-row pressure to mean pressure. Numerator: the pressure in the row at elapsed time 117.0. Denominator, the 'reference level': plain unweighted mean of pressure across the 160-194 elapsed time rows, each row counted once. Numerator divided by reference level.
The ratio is 0.94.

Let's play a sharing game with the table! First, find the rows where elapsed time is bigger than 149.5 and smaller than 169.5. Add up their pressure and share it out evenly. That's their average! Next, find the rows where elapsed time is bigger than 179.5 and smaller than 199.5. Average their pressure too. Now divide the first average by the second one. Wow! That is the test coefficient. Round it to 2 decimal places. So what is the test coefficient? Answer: 1.12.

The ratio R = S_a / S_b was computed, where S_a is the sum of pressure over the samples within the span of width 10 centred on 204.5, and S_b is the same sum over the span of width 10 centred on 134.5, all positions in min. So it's 0.96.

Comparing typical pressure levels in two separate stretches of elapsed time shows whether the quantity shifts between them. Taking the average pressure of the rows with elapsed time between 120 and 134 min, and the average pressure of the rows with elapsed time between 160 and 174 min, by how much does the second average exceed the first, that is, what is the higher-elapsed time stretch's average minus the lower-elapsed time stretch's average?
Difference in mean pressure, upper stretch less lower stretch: 0.17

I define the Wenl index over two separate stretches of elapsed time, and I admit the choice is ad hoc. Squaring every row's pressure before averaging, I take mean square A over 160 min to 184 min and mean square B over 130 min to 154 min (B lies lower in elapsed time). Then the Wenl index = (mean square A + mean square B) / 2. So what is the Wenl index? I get 5.04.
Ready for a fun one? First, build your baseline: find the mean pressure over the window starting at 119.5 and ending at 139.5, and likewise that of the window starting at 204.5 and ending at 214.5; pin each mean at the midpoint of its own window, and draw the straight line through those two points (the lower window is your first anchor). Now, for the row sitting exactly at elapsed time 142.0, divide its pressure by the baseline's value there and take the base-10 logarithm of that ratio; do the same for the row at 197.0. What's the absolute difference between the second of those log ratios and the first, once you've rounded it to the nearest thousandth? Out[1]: 0.025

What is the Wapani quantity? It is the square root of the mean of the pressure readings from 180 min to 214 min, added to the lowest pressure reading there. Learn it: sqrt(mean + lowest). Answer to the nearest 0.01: 1.98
